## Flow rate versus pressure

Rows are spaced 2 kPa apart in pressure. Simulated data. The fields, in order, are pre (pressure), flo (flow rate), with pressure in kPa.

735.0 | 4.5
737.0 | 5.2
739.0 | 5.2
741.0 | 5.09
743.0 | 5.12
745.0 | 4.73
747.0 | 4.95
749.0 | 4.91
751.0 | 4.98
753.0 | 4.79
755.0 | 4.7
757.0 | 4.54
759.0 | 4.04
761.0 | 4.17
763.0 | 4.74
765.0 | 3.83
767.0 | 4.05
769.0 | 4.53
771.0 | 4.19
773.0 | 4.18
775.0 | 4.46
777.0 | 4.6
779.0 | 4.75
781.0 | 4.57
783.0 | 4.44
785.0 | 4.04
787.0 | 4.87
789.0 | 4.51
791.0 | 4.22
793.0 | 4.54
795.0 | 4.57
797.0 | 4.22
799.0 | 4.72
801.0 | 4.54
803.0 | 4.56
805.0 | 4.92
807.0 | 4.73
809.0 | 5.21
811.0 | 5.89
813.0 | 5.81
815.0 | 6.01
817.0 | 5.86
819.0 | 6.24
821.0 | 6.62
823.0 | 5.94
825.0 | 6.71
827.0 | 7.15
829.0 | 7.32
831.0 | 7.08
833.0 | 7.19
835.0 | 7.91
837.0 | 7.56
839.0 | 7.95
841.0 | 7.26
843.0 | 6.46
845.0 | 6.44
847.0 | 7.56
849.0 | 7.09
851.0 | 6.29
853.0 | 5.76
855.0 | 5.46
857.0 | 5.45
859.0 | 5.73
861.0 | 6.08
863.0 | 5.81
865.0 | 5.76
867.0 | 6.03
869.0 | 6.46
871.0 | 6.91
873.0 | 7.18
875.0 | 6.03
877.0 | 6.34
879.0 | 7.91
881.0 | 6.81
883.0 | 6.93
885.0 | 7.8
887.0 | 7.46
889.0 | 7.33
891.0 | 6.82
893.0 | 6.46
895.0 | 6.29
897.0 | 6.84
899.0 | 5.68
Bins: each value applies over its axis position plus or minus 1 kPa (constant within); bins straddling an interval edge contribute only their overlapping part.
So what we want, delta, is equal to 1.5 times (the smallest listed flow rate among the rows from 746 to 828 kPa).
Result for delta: 5.7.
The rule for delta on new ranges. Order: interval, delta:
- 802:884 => 6.8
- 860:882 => 8.6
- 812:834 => 8.7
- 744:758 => 6.8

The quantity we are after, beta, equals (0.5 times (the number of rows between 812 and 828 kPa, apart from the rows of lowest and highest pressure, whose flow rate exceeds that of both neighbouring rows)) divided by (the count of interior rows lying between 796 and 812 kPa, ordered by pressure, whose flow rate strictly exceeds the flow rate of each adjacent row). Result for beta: 0.50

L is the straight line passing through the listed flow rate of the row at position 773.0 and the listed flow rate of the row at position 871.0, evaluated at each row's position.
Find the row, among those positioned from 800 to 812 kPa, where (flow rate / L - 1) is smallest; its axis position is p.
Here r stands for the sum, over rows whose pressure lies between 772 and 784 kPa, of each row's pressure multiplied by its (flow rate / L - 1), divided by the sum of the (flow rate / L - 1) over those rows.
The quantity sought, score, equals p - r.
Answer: 25.2 kPa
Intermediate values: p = 803.0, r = 777.8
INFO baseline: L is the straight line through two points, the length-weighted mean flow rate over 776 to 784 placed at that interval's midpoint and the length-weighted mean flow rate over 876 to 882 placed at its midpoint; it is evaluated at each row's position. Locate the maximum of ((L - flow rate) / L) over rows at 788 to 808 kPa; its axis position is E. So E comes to 797.0 kPa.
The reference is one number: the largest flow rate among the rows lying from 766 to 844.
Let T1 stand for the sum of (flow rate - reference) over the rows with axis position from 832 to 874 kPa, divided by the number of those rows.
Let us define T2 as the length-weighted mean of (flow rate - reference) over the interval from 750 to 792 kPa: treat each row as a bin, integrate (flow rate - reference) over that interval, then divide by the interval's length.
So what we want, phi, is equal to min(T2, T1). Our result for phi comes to -3.51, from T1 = -1.4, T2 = -3.5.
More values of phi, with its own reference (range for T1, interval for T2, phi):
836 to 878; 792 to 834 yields -2.24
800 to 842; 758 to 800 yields -3.56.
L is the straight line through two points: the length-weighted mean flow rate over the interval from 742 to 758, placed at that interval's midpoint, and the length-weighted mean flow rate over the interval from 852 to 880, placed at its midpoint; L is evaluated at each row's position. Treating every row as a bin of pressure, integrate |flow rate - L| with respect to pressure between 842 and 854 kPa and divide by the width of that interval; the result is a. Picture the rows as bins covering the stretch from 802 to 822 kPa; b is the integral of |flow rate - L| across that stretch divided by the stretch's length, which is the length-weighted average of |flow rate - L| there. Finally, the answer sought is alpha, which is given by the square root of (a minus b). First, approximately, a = 0.70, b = 0.53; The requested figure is 0.42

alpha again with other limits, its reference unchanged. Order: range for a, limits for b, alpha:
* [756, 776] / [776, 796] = 0.05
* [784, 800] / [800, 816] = 0.56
